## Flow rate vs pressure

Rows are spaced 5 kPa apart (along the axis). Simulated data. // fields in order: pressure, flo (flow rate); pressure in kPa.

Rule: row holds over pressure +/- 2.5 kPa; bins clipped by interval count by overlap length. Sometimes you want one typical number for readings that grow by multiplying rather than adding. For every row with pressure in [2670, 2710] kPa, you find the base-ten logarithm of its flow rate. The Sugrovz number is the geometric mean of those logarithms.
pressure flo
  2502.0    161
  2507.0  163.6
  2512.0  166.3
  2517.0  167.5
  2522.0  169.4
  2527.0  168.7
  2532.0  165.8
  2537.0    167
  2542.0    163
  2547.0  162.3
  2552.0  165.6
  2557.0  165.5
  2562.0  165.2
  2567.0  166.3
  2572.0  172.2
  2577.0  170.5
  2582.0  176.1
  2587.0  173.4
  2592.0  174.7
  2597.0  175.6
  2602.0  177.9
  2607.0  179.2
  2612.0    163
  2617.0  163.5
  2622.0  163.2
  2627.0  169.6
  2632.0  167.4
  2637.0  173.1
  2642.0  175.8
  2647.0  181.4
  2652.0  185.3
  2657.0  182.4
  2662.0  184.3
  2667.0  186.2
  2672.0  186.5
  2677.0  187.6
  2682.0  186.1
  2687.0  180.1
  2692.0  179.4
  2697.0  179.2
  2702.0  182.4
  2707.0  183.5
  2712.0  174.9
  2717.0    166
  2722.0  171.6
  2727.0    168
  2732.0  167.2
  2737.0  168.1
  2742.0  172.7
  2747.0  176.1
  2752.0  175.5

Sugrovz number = 2.26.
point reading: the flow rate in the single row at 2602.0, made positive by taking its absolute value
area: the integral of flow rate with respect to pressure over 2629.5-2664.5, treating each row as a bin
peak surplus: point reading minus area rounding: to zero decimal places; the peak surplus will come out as -6071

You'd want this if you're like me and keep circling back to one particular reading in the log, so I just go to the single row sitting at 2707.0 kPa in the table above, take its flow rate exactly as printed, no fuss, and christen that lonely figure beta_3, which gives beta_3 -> 183.5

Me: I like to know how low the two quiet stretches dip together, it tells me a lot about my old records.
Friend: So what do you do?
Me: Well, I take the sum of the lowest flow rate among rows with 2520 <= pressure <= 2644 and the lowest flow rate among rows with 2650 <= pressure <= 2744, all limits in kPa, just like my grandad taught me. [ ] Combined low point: 328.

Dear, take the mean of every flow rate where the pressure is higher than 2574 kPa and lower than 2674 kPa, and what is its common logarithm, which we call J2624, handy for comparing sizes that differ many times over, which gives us 2.24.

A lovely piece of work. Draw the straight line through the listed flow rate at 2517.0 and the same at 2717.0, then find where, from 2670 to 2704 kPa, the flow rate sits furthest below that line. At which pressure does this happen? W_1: 2697.0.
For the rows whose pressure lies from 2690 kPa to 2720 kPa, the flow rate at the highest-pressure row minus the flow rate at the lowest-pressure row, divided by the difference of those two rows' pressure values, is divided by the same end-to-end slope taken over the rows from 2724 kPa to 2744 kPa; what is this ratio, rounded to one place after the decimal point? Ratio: -1.7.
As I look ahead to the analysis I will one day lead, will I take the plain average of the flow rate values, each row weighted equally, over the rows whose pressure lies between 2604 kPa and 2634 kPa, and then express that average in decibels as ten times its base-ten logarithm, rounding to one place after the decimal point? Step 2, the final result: 22.2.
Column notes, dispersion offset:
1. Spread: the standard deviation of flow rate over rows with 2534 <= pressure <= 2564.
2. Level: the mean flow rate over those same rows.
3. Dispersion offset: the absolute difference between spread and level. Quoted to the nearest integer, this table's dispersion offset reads 163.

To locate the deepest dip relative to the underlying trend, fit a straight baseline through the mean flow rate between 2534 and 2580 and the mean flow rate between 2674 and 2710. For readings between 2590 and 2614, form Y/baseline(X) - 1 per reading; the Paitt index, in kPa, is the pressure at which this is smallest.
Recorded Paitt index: 2612.0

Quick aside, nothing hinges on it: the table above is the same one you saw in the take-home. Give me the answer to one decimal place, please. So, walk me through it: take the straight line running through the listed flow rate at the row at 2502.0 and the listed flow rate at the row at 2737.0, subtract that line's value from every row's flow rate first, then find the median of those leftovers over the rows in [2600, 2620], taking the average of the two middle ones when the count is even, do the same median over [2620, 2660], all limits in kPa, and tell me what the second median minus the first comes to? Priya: 2.8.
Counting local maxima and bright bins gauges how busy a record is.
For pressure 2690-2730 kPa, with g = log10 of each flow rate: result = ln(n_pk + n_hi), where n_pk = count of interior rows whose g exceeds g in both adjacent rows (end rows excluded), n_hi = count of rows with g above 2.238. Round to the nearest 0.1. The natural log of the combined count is 1.9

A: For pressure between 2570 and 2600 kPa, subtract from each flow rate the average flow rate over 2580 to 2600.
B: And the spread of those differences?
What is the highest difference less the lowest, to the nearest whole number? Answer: 6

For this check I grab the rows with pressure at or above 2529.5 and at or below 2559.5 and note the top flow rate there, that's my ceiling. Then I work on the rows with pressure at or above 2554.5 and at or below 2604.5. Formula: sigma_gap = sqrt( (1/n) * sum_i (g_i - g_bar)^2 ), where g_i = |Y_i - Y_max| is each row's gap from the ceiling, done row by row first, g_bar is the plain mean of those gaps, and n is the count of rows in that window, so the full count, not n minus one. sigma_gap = 3.4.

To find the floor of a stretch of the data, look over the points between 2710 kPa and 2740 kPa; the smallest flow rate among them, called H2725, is 166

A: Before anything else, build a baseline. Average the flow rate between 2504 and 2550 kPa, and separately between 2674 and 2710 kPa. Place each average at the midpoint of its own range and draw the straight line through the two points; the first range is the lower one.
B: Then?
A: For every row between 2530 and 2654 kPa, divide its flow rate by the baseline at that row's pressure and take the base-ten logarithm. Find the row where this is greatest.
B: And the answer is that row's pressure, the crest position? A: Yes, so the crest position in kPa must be 2652.0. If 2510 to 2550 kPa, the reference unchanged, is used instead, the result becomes 2522.0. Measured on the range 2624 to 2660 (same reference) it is 2652.0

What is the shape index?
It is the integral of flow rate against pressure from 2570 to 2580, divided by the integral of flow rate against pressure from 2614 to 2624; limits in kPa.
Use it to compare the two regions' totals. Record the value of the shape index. 1.05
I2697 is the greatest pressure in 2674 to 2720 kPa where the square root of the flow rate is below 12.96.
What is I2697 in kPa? 2717.0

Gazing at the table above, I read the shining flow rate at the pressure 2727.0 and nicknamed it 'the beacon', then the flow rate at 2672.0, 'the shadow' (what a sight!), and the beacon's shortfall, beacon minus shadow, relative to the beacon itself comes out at -0.11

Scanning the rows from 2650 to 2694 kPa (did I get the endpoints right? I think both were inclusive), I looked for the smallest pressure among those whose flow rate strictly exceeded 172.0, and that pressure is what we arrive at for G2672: 2652.0 kPa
